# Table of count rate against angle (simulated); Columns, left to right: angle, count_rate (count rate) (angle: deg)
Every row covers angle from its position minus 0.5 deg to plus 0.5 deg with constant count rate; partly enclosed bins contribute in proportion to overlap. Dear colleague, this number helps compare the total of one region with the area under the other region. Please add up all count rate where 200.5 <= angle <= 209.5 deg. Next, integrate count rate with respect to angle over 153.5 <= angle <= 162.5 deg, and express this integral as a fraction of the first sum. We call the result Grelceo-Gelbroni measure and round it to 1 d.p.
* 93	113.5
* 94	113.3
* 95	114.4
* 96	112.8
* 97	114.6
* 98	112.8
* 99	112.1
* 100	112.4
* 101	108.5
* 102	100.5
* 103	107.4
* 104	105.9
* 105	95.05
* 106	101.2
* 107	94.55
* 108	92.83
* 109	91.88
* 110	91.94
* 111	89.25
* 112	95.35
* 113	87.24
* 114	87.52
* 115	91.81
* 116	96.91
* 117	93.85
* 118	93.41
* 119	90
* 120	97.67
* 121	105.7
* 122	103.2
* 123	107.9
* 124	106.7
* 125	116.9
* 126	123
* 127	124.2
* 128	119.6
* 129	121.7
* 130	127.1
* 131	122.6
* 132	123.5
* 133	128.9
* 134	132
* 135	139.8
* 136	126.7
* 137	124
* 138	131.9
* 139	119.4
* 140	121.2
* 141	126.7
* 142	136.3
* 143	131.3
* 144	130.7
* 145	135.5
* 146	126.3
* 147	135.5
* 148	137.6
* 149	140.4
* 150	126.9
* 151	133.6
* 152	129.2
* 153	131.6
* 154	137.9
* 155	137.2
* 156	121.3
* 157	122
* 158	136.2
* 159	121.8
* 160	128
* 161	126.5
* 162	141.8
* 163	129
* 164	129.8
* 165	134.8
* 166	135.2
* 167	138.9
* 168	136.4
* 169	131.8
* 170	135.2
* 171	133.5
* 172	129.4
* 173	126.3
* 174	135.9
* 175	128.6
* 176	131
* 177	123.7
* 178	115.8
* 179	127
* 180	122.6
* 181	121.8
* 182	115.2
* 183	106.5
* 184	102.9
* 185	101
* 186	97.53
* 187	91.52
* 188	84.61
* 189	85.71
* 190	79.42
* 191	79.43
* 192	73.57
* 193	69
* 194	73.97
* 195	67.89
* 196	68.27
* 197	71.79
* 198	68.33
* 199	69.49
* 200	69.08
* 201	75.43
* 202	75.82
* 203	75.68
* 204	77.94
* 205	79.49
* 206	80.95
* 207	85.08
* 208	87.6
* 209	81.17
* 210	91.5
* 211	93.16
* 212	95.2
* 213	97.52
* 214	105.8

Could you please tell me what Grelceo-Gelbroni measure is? 1.6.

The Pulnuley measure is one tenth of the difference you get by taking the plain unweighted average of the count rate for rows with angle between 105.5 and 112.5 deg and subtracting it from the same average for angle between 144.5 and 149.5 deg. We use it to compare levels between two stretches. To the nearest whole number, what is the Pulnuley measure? 4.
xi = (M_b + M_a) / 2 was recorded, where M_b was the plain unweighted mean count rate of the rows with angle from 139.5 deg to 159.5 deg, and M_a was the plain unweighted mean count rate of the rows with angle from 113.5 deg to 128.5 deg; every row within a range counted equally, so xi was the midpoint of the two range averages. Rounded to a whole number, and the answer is 117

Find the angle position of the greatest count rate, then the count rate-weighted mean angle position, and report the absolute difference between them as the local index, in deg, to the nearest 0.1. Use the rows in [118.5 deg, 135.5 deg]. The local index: 7.5 deg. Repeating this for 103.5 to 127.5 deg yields 11.1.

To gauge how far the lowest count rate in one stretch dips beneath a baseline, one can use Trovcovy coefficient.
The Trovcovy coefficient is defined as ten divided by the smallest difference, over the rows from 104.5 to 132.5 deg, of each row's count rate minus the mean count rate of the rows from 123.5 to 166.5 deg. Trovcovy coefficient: -0.24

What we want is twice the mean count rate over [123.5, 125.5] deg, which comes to 224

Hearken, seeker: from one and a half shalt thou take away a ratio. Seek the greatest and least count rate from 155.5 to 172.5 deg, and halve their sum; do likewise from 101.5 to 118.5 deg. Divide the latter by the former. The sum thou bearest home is 0.76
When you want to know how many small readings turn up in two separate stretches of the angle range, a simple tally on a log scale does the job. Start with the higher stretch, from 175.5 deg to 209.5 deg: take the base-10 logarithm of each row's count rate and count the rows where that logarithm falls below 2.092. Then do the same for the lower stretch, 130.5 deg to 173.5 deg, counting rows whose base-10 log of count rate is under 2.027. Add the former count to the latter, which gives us 31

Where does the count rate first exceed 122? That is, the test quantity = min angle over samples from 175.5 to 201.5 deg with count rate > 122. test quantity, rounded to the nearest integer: 176 deg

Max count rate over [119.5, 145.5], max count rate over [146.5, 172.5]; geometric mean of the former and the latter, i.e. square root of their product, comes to 141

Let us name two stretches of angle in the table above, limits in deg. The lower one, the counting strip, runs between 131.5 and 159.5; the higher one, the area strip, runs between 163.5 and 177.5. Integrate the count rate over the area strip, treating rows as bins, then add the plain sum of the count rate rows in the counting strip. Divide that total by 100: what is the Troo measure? 55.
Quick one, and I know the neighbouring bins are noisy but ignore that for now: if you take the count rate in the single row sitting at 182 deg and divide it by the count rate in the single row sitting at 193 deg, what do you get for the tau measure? 1.7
